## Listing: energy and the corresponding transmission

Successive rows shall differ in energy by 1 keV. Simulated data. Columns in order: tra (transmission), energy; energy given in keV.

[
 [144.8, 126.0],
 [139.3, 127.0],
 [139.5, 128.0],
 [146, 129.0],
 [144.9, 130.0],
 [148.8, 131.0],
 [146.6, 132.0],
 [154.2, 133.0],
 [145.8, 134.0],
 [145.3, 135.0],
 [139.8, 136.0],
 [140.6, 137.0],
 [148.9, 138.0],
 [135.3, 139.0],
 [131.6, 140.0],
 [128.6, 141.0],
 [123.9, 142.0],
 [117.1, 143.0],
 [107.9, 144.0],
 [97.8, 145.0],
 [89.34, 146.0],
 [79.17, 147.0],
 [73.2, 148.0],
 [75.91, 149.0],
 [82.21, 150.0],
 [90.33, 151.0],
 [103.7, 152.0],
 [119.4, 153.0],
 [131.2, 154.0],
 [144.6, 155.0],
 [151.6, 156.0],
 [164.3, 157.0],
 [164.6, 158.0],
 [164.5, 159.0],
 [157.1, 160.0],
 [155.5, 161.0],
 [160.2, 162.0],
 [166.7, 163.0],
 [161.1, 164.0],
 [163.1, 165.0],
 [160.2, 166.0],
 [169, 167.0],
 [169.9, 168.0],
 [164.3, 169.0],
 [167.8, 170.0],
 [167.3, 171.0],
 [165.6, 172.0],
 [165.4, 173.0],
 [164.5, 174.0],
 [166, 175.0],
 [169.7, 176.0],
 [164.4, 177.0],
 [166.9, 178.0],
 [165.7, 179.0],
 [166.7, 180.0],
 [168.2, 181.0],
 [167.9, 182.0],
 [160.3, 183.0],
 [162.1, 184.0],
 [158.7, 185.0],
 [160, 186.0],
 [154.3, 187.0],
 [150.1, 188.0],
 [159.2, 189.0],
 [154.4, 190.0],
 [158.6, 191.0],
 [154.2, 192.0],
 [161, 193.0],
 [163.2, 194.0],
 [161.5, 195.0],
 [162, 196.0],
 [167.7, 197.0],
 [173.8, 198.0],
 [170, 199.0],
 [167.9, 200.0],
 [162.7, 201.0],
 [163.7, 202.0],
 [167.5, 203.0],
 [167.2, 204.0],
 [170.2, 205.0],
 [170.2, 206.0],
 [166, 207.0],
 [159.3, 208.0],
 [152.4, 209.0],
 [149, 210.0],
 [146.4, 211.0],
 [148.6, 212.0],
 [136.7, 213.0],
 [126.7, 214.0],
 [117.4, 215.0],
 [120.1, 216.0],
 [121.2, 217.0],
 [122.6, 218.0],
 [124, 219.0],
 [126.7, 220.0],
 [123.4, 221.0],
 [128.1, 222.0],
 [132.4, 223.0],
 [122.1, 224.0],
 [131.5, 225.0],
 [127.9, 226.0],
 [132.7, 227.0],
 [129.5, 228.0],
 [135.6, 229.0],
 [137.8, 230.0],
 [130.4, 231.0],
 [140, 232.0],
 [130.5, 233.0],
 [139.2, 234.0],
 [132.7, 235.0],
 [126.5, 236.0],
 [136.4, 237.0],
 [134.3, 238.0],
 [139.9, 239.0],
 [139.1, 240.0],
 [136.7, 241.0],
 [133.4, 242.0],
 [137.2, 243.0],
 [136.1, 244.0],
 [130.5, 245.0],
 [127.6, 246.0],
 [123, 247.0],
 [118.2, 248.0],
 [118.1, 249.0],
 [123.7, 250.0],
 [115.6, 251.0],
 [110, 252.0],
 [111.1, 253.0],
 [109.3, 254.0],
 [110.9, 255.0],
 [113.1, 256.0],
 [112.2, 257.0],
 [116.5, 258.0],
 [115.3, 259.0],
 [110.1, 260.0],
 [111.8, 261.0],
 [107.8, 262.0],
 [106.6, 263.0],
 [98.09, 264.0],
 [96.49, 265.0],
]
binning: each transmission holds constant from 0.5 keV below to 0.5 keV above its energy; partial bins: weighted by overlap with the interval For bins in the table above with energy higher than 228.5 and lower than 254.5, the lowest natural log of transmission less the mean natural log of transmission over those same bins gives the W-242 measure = -0.16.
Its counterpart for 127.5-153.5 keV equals -0.48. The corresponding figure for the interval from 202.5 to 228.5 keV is -0.16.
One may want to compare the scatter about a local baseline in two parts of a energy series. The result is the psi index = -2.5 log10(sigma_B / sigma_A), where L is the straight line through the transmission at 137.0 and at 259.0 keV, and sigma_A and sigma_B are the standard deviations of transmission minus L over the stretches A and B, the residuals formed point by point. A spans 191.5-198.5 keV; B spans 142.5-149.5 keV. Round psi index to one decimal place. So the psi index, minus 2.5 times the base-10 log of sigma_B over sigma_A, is -1.0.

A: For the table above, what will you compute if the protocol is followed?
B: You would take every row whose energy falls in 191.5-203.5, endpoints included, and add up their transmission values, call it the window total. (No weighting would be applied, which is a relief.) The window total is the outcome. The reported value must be 1975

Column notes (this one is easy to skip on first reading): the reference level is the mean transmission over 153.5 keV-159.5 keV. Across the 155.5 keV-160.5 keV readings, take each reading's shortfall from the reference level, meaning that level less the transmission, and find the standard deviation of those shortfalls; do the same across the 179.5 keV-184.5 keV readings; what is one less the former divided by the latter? -0.63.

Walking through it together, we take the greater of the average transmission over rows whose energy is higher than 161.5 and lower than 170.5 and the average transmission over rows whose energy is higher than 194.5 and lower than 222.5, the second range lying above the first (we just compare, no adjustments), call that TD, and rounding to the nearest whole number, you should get 165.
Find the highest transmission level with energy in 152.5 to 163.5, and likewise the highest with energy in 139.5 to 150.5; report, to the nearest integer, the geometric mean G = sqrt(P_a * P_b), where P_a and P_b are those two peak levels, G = 148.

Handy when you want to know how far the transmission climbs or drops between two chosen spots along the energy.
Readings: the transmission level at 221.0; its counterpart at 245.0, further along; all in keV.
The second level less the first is 7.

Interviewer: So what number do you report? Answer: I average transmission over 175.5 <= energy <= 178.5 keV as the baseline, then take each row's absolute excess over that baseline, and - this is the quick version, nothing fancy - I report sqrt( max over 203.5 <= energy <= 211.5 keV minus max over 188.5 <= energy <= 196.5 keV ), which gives 2.8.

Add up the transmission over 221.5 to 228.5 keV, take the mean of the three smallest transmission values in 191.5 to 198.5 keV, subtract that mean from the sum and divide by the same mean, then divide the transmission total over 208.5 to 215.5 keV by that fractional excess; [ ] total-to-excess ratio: 208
